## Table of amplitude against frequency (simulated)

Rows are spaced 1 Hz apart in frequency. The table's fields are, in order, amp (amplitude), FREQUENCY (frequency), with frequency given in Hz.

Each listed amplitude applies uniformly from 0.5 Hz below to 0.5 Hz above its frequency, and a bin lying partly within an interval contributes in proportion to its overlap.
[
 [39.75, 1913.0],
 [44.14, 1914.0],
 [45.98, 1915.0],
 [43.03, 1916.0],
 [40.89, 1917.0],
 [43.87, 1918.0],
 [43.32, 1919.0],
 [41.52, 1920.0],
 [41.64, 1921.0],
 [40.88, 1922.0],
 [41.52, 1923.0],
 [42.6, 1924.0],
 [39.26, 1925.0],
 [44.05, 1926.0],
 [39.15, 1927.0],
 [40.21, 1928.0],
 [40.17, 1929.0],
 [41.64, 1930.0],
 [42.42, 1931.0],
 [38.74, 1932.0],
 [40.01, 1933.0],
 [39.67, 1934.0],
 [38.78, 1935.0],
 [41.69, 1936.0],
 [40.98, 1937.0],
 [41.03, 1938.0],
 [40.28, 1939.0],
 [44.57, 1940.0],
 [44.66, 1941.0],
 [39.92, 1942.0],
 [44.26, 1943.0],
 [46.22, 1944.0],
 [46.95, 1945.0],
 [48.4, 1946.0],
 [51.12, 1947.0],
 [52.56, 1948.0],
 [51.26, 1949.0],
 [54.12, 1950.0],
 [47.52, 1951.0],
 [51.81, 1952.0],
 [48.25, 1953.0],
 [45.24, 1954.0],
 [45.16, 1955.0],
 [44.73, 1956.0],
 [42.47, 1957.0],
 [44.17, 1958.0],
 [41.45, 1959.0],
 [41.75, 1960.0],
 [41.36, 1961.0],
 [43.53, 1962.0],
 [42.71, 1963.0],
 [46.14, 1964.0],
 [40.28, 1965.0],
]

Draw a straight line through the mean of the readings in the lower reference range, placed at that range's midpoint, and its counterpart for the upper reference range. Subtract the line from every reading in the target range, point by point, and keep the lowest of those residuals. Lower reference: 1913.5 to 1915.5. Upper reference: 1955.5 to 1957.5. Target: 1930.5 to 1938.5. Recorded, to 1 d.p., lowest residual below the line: -5.7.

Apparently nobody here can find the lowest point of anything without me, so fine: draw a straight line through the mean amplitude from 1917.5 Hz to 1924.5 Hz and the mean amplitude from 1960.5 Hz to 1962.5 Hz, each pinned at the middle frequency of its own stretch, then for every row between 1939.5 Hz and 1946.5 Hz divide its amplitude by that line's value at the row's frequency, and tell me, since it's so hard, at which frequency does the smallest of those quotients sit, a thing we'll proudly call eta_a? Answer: 1942.0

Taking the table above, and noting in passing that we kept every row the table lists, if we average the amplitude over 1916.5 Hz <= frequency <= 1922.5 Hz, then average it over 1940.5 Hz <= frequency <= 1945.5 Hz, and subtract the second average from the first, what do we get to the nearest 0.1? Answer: -2.4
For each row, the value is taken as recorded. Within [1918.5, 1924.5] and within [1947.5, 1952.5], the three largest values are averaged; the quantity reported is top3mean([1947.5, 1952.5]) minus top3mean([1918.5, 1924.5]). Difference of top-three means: 10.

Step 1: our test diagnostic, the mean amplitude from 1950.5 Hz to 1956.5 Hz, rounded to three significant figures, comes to 47.1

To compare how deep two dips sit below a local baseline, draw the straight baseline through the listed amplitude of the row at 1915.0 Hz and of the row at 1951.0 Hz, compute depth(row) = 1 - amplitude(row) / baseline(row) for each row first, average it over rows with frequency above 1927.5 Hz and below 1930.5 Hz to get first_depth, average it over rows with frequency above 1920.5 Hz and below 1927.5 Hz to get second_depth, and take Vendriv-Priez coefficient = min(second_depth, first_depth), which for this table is 0.109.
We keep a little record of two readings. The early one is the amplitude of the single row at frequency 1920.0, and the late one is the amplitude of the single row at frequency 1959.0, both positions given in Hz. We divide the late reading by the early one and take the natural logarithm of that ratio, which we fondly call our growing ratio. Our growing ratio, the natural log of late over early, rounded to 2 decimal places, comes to 0.00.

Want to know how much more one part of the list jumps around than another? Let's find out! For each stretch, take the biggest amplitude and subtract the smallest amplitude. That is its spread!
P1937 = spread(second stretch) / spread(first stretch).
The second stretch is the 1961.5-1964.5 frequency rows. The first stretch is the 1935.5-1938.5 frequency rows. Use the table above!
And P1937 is 4.8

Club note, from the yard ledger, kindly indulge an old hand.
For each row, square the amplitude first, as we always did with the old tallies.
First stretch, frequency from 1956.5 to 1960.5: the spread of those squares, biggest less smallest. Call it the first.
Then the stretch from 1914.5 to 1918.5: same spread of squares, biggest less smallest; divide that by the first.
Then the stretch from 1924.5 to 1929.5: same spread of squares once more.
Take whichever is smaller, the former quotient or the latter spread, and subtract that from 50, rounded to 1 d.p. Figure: 48.1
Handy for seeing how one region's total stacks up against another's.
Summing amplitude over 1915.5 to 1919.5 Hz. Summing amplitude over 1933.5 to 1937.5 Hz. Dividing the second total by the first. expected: 0.94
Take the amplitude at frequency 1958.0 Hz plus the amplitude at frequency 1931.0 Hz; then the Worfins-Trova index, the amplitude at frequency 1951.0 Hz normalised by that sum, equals 0.55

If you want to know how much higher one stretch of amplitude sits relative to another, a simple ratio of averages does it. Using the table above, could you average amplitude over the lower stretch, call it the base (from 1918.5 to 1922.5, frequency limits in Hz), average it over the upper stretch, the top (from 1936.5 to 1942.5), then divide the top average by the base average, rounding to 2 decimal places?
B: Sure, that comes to 1.00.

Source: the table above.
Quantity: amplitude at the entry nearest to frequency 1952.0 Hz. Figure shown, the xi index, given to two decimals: 51.81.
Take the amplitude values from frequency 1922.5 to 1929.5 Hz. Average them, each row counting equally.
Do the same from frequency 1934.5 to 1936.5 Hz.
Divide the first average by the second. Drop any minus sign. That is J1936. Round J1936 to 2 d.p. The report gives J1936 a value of 1.02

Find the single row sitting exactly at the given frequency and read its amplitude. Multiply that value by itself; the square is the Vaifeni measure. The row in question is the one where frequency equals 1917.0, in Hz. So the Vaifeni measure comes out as 1672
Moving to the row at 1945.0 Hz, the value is 2204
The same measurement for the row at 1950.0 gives 2929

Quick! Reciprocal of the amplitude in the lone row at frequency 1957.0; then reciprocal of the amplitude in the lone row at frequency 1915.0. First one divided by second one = 1.08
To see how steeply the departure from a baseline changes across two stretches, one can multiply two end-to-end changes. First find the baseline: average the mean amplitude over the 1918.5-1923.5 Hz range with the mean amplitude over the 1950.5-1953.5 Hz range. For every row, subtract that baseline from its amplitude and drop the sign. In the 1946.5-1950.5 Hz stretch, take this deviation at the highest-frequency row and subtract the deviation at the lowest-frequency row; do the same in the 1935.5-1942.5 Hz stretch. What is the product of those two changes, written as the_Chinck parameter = 5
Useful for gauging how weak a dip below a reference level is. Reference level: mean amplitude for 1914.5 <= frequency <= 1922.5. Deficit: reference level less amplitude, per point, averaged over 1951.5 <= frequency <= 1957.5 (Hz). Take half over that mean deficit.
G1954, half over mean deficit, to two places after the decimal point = -0.14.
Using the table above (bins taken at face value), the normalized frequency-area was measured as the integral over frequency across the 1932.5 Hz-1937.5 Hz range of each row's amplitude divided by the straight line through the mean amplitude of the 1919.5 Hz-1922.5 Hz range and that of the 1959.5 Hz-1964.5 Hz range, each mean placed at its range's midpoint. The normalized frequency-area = 4.8 Hz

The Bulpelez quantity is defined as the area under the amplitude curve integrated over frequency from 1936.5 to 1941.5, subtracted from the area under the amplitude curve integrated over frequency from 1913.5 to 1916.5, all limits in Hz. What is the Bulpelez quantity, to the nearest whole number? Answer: -78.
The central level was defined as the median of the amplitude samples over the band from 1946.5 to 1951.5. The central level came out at 51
